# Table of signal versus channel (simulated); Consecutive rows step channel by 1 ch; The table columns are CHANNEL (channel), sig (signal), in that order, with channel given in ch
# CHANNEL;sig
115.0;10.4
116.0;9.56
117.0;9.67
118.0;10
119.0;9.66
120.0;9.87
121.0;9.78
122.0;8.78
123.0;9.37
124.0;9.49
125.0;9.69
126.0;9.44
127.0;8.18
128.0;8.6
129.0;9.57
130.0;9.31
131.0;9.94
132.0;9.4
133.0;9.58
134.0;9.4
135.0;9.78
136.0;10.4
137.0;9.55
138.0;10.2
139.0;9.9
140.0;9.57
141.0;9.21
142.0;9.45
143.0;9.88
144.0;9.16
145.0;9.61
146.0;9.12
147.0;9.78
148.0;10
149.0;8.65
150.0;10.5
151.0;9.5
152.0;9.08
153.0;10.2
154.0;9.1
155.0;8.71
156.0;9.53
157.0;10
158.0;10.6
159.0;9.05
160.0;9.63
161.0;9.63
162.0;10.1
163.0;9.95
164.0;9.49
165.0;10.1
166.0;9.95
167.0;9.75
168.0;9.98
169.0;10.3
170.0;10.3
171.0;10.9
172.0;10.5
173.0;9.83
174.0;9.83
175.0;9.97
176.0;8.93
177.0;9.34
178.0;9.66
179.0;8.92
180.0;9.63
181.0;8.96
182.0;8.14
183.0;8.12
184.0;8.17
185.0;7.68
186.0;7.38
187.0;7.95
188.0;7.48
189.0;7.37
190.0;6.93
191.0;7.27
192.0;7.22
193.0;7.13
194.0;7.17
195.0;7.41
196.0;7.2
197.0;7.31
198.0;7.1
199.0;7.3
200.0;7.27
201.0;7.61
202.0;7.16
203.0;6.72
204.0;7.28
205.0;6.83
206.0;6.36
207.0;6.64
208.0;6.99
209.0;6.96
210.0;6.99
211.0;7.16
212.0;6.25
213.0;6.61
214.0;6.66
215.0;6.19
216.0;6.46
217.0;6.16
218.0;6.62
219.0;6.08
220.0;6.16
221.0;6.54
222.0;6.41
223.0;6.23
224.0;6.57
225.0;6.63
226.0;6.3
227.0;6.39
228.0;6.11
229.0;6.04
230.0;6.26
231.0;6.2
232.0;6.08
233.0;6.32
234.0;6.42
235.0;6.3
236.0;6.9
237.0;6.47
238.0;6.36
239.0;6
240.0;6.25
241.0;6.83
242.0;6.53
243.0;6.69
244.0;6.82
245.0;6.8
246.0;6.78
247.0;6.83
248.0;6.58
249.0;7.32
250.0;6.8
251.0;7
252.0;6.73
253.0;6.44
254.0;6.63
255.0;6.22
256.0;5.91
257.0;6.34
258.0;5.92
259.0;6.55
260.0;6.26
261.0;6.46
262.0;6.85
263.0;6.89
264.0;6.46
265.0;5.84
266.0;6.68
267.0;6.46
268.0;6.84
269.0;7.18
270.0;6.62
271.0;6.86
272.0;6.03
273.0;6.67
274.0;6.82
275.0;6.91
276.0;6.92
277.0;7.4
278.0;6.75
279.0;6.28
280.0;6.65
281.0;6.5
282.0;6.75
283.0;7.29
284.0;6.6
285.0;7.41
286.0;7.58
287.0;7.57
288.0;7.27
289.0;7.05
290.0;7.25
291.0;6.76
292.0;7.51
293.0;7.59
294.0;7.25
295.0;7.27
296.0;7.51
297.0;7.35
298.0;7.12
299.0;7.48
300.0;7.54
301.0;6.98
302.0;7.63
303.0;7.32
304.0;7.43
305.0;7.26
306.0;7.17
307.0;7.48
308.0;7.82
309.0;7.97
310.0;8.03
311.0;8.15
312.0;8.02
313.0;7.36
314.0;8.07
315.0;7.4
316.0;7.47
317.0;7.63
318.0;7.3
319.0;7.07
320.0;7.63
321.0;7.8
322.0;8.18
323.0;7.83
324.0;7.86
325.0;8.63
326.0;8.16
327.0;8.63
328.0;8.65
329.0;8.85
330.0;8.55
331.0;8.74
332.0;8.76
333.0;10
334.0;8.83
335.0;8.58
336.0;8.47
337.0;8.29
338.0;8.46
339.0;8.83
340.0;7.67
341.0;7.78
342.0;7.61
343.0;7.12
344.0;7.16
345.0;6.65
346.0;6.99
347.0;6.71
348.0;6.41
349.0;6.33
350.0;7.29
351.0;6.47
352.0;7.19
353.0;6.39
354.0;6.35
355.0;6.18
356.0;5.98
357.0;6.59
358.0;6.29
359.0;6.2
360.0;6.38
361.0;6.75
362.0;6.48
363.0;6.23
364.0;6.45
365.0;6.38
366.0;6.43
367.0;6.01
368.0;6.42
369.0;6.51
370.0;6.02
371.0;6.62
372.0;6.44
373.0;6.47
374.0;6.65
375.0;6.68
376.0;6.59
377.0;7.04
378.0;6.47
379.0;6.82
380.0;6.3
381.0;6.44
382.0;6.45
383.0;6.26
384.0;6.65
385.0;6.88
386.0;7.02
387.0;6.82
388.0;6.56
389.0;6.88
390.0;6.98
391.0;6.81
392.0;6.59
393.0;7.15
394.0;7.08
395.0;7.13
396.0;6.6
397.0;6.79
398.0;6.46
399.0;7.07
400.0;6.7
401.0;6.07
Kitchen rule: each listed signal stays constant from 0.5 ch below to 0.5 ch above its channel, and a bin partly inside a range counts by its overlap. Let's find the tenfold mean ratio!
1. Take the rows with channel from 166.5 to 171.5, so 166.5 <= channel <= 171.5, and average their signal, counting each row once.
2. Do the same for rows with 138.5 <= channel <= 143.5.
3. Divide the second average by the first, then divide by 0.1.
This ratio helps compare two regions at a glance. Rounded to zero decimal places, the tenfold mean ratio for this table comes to 9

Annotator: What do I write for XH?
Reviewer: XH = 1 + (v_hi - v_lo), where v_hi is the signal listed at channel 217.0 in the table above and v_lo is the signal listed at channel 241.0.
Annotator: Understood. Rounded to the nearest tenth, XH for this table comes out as 0.3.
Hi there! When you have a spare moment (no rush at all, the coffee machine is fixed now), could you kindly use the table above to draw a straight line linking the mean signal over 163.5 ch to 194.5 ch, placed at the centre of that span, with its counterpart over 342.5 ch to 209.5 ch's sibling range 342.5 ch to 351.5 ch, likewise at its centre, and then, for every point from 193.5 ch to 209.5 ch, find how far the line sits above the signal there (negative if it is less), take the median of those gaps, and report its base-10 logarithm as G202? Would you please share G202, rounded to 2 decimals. 0.17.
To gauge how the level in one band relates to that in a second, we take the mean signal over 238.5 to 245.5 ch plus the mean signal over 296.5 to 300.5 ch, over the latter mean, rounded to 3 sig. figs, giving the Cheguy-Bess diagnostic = 1.89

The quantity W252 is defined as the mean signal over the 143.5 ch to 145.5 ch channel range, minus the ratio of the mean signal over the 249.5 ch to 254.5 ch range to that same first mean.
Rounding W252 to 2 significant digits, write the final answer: 8.7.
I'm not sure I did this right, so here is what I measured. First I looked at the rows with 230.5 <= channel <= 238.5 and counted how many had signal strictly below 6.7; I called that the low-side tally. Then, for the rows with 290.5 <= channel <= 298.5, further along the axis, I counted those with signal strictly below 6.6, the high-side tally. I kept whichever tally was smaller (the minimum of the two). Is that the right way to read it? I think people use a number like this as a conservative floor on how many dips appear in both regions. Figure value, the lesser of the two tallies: 0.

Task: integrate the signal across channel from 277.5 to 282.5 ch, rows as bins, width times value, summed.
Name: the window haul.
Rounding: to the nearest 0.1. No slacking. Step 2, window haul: 32.9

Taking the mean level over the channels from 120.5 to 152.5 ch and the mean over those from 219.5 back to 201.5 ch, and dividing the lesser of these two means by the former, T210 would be 0.70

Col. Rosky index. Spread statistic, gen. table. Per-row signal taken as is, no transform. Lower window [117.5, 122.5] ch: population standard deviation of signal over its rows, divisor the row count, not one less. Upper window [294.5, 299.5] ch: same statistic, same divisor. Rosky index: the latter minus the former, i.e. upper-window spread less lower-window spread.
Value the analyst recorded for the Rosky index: -0.29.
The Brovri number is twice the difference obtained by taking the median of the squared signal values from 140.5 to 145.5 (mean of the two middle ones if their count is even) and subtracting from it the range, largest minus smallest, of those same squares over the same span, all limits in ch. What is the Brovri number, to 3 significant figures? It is 151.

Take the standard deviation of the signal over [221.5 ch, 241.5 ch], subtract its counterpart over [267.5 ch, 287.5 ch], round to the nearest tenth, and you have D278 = -0.2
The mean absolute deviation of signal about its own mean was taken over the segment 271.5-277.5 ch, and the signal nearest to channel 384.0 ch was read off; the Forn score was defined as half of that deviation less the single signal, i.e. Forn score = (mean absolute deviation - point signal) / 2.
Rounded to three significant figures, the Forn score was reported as -3.18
